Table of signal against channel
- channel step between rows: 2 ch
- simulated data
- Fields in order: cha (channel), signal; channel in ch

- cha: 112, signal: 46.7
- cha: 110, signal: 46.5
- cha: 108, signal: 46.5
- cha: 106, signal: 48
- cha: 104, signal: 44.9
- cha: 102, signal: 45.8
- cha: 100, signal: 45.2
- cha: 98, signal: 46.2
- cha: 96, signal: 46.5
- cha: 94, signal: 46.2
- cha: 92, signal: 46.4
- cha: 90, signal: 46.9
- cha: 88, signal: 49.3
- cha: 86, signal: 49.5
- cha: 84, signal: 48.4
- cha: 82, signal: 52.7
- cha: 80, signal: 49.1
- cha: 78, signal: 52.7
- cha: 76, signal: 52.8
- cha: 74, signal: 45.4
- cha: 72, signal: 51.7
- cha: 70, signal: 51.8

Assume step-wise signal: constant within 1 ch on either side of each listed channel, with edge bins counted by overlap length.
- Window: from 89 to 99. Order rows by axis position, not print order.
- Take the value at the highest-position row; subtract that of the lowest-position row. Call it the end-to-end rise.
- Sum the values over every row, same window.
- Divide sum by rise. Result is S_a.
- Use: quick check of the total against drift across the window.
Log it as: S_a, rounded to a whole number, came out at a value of -332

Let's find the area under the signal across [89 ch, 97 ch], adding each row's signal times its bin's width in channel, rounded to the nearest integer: 372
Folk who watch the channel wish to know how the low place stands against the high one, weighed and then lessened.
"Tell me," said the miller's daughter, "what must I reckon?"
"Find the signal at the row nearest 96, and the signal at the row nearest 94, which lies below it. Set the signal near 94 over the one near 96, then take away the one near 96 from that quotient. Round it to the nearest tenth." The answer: -45.5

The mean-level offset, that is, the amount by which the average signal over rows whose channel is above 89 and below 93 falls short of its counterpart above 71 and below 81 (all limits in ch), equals 3.7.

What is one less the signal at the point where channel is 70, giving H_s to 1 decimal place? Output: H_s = -50.8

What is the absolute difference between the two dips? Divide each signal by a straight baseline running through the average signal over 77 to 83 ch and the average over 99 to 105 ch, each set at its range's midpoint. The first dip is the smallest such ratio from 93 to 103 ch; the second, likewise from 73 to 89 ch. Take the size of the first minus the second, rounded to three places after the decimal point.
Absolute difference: 0.118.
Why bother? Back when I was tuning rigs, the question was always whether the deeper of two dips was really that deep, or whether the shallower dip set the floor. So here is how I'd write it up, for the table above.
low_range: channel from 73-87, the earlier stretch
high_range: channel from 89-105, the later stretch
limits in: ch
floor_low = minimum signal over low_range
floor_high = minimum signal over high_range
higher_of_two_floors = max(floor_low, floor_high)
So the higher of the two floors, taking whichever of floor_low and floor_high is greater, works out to 45.4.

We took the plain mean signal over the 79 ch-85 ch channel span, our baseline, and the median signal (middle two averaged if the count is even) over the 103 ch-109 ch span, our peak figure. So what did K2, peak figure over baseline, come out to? 0.929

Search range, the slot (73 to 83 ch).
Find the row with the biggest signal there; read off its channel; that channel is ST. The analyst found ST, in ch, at 76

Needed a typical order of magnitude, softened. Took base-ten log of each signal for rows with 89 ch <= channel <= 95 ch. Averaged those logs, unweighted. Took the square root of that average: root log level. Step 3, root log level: 1.29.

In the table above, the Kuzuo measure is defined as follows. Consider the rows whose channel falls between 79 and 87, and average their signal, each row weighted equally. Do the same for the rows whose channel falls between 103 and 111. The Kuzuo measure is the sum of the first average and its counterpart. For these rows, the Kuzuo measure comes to 96.4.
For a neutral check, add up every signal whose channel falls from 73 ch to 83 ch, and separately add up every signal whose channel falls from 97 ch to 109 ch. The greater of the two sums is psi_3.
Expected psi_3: 277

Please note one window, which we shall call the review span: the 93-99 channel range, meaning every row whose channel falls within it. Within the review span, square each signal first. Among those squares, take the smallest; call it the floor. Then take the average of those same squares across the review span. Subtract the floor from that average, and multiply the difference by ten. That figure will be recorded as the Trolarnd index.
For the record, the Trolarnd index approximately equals 93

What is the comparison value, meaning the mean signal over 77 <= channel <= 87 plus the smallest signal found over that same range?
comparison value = 99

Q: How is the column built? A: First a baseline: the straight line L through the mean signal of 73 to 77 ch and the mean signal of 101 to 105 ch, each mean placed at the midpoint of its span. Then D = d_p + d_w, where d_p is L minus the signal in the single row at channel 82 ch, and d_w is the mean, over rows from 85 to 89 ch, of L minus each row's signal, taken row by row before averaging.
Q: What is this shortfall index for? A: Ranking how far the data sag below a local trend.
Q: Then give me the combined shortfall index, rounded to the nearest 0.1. -6.4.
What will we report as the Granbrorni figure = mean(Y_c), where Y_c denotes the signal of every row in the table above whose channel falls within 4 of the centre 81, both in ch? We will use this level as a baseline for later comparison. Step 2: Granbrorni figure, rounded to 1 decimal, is 50.7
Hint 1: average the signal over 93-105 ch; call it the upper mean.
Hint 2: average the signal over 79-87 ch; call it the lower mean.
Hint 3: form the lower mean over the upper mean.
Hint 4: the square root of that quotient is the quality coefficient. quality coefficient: 1.044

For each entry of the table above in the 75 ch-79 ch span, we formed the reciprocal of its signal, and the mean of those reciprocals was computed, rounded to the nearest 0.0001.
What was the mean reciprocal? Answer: 0.0190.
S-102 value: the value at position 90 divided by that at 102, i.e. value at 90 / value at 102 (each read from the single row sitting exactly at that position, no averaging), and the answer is 1.02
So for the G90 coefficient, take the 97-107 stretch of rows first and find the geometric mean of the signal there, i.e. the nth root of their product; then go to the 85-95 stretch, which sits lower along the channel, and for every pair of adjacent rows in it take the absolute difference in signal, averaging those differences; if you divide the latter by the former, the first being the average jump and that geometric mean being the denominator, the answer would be 0.02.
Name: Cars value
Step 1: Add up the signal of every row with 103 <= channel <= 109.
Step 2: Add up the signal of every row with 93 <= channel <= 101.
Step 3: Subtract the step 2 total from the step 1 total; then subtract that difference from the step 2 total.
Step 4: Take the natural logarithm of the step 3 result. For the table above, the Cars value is 5.4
